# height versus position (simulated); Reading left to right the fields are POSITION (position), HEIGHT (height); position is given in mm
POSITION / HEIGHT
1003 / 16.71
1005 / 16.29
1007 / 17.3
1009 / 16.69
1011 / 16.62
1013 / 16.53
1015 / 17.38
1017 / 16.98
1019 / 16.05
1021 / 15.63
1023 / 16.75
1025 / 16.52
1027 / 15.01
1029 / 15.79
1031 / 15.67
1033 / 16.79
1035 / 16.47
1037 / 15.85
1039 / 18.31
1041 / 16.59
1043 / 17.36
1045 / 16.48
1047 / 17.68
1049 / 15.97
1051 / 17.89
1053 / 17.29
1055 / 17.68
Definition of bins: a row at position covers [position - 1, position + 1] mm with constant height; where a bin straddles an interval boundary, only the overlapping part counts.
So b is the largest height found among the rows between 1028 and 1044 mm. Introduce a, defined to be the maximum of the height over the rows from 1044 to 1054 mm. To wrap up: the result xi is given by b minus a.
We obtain 0.4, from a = 17.89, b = 18.31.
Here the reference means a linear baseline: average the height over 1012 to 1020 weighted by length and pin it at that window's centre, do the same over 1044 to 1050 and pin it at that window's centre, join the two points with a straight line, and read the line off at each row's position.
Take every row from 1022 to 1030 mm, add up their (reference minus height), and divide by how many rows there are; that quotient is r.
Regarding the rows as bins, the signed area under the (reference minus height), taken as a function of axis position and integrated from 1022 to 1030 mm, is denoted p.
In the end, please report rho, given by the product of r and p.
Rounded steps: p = 5.7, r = 0.71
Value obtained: 4.0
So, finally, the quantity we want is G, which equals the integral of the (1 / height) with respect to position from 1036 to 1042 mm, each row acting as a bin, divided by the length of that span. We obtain 0.0593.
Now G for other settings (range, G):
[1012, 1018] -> 0.0590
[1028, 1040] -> 0.0609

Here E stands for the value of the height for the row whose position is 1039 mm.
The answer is 18.31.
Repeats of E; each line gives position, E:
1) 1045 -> 16.48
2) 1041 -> 16.59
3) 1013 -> 16.53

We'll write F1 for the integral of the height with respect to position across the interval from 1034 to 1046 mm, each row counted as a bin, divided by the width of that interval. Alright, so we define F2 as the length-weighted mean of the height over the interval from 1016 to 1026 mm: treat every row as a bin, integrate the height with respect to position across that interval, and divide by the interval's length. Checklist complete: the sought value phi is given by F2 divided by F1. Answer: 0.973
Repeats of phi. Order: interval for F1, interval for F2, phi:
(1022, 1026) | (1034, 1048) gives 1.020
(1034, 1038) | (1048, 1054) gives 1.055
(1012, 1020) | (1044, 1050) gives 0.999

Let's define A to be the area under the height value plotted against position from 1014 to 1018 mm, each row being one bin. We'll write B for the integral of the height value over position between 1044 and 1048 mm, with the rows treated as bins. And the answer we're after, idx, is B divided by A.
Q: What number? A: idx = 0.99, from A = 68.7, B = 68.3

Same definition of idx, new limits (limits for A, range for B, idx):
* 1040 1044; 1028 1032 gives 0.93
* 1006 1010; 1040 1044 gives 1.00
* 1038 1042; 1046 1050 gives 0.96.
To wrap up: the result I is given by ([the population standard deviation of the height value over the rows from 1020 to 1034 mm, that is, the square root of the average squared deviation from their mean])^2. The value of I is 0.4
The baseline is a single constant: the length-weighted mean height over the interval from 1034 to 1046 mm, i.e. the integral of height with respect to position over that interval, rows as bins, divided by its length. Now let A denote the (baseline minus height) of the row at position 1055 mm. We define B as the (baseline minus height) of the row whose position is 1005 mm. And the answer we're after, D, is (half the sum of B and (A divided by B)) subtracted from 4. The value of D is 4.5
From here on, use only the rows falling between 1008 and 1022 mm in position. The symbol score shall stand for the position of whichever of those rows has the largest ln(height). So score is 1015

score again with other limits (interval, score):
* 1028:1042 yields 1039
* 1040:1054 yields 1051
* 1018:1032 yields 1023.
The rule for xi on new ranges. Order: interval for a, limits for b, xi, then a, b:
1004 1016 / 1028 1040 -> 0.9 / 17.38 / 18.31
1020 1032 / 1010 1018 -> 0.6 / 16.75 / 17.38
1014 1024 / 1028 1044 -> 0.9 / 17.38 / 18.31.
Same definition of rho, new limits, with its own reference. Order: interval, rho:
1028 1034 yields 2.5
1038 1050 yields 1.5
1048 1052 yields 0.2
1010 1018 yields 0.2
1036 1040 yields 0.5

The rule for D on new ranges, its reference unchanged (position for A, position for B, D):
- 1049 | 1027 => 2.8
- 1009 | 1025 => 3.6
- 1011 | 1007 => 4.5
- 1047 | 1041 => 5.5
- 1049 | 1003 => 0.7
